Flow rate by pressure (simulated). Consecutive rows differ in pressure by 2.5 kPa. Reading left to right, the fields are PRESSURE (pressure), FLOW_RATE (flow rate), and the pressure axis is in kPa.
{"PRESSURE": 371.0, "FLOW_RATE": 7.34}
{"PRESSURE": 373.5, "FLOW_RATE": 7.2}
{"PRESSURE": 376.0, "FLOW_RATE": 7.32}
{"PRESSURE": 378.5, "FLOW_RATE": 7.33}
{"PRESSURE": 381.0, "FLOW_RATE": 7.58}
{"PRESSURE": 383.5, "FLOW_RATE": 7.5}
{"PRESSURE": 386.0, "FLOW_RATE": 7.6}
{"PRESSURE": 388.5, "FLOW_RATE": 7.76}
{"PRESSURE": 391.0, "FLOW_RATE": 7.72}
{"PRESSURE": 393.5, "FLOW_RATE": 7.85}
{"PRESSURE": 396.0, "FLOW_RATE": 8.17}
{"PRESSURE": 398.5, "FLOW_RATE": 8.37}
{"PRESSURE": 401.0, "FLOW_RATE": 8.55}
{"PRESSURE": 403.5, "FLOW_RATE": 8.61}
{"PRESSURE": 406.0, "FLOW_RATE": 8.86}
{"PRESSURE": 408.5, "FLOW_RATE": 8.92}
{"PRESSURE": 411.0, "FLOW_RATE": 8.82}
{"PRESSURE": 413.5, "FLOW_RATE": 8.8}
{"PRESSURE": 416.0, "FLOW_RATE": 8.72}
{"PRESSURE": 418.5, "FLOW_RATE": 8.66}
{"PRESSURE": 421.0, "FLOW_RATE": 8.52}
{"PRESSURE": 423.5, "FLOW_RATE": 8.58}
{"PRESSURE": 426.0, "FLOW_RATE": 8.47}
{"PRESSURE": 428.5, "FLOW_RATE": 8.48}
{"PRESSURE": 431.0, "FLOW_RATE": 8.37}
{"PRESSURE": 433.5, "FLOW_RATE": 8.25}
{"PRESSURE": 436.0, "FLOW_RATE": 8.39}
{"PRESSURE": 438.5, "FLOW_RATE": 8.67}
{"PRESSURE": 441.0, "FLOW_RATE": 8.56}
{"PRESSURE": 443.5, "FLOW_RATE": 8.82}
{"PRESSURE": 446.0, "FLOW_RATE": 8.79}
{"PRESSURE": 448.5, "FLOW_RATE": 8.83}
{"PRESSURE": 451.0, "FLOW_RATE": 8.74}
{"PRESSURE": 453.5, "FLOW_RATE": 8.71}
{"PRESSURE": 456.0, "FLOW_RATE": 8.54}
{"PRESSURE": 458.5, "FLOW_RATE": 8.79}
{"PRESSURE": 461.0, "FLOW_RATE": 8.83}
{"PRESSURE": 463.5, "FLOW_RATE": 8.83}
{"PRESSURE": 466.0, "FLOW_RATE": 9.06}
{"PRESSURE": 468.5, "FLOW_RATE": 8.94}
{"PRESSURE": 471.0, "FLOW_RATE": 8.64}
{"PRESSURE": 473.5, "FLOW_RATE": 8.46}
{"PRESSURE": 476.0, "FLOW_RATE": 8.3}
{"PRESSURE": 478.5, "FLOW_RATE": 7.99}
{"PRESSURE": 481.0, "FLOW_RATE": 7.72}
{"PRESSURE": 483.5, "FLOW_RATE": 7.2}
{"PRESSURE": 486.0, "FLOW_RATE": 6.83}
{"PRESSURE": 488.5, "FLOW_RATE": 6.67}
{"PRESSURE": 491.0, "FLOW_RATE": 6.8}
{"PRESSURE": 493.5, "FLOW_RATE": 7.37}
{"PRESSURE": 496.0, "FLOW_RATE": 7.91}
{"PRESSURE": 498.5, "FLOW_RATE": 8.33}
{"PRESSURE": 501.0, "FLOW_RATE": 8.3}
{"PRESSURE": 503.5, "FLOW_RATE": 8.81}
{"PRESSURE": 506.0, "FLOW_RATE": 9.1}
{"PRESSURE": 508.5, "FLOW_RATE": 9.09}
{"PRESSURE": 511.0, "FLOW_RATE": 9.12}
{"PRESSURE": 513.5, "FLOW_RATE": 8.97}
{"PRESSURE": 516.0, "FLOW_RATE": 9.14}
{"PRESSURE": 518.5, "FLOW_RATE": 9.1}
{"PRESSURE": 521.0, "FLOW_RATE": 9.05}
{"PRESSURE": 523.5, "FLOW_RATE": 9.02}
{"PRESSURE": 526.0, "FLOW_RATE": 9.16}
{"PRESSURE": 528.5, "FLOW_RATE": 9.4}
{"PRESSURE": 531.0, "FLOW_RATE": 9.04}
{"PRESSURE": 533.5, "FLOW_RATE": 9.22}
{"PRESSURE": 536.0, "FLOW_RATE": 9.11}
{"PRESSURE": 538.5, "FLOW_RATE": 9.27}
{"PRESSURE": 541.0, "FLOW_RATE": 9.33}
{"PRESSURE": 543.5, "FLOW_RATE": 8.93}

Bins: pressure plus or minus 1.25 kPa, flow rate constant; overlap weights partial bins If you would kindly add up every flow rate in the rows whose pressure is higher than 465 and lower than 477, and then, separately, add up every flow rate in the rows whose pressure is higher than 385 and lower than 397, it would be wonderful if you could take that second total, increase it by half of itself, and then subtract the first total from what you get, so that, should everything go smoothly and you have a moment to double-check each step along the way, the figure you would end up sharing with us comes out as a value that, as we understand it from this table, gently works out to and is 15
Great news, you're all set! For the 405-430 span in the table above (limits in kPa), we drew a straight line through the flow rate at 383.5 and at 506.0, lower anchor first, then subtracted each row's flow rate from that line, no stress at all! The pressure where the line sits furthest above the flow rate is 428.5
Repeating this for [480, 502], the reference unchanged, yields 488.5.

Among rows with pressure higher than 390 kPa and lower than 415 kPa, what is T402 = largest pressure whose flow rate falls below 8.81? 413.5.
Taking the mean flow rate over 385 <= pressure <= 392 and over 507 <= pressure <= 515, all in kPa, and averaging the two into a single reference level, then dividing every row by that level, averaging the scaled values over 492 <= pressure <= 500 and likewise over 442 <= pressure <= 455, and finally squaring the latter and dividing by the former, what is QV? 1.17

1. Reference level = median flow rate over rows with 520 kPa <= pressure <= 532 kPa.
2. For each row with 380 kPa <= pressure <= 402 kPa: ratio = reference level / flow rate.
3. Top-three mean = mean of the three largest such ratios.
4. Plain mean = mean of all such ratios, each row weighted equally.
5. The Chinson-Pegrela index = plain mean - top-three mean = -0.049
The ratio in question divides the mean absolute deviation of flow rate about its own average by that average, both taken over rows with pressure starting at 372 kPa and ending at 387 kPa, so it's 0.019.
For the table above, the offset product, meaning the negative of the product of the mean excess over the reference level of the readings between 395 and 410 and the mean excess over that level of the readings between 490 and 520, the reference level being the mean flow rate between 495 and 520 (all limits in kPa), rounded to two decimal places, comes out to -0.06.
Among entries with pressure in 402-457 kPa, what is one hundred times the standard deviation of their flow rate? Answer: 18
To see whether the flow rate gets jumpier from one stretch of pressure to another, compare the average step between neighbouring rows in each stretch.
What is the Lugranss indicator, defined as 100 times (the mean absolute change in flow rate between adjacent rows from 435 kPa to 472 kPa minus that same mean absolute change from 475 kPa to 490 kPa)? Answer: -19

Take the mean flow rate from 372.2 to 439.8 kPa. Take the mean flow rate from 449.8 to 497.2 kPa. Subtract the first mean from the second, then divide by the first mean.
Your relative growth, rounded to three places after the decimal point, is -0.012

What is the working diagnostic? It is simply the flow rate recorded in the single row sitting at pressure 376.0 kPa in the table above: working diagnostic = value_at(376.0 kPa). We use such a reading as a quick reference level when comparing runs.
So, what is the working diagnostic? 7.32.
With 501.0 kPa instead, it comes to 8.3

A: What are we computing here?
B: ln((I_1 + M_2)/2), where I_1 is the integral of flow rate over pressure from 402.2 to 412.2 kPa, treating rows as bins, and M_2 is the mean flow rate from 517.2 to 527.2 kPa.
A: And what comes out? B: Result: 3.88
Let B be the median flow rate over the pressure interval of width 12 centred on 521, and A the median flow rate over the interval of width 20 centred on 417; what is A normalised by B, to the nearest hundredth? 0.95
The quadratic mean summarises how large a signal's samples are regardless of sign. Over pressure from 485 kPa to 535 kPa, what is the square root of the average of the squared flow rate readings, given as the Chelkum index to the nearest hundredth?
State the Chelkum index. 8.57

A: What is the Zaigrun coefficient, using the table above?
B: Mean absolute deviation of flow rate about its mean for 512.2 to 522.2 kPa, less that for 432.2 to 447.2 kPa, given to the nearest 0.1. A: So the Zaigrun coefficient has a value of -0.1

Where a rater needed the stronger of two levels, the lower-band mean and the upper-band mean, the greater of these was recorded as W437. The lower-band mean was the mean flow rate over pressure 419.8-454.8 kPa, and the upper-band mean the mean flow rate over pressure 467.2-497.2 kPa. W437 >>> 8.58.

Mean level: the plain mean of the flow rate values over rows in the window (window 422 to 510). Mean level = 8.35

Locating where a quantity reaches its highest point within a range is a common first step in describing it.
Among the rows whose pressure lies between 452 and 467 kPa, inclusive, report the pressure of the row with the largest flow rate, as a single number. 466.0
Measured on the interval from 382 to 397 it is 396.0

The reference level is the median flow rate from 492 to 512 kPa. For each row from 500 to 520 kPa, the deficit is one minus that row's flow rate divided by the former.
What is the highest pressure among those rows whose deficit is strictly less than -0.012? 518.5 kPa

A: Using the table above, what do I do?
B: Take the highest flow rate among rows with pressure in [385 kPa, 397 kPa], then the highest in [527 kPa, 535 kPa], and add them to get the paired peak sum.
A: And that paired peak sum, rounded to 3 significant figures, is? 17.6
